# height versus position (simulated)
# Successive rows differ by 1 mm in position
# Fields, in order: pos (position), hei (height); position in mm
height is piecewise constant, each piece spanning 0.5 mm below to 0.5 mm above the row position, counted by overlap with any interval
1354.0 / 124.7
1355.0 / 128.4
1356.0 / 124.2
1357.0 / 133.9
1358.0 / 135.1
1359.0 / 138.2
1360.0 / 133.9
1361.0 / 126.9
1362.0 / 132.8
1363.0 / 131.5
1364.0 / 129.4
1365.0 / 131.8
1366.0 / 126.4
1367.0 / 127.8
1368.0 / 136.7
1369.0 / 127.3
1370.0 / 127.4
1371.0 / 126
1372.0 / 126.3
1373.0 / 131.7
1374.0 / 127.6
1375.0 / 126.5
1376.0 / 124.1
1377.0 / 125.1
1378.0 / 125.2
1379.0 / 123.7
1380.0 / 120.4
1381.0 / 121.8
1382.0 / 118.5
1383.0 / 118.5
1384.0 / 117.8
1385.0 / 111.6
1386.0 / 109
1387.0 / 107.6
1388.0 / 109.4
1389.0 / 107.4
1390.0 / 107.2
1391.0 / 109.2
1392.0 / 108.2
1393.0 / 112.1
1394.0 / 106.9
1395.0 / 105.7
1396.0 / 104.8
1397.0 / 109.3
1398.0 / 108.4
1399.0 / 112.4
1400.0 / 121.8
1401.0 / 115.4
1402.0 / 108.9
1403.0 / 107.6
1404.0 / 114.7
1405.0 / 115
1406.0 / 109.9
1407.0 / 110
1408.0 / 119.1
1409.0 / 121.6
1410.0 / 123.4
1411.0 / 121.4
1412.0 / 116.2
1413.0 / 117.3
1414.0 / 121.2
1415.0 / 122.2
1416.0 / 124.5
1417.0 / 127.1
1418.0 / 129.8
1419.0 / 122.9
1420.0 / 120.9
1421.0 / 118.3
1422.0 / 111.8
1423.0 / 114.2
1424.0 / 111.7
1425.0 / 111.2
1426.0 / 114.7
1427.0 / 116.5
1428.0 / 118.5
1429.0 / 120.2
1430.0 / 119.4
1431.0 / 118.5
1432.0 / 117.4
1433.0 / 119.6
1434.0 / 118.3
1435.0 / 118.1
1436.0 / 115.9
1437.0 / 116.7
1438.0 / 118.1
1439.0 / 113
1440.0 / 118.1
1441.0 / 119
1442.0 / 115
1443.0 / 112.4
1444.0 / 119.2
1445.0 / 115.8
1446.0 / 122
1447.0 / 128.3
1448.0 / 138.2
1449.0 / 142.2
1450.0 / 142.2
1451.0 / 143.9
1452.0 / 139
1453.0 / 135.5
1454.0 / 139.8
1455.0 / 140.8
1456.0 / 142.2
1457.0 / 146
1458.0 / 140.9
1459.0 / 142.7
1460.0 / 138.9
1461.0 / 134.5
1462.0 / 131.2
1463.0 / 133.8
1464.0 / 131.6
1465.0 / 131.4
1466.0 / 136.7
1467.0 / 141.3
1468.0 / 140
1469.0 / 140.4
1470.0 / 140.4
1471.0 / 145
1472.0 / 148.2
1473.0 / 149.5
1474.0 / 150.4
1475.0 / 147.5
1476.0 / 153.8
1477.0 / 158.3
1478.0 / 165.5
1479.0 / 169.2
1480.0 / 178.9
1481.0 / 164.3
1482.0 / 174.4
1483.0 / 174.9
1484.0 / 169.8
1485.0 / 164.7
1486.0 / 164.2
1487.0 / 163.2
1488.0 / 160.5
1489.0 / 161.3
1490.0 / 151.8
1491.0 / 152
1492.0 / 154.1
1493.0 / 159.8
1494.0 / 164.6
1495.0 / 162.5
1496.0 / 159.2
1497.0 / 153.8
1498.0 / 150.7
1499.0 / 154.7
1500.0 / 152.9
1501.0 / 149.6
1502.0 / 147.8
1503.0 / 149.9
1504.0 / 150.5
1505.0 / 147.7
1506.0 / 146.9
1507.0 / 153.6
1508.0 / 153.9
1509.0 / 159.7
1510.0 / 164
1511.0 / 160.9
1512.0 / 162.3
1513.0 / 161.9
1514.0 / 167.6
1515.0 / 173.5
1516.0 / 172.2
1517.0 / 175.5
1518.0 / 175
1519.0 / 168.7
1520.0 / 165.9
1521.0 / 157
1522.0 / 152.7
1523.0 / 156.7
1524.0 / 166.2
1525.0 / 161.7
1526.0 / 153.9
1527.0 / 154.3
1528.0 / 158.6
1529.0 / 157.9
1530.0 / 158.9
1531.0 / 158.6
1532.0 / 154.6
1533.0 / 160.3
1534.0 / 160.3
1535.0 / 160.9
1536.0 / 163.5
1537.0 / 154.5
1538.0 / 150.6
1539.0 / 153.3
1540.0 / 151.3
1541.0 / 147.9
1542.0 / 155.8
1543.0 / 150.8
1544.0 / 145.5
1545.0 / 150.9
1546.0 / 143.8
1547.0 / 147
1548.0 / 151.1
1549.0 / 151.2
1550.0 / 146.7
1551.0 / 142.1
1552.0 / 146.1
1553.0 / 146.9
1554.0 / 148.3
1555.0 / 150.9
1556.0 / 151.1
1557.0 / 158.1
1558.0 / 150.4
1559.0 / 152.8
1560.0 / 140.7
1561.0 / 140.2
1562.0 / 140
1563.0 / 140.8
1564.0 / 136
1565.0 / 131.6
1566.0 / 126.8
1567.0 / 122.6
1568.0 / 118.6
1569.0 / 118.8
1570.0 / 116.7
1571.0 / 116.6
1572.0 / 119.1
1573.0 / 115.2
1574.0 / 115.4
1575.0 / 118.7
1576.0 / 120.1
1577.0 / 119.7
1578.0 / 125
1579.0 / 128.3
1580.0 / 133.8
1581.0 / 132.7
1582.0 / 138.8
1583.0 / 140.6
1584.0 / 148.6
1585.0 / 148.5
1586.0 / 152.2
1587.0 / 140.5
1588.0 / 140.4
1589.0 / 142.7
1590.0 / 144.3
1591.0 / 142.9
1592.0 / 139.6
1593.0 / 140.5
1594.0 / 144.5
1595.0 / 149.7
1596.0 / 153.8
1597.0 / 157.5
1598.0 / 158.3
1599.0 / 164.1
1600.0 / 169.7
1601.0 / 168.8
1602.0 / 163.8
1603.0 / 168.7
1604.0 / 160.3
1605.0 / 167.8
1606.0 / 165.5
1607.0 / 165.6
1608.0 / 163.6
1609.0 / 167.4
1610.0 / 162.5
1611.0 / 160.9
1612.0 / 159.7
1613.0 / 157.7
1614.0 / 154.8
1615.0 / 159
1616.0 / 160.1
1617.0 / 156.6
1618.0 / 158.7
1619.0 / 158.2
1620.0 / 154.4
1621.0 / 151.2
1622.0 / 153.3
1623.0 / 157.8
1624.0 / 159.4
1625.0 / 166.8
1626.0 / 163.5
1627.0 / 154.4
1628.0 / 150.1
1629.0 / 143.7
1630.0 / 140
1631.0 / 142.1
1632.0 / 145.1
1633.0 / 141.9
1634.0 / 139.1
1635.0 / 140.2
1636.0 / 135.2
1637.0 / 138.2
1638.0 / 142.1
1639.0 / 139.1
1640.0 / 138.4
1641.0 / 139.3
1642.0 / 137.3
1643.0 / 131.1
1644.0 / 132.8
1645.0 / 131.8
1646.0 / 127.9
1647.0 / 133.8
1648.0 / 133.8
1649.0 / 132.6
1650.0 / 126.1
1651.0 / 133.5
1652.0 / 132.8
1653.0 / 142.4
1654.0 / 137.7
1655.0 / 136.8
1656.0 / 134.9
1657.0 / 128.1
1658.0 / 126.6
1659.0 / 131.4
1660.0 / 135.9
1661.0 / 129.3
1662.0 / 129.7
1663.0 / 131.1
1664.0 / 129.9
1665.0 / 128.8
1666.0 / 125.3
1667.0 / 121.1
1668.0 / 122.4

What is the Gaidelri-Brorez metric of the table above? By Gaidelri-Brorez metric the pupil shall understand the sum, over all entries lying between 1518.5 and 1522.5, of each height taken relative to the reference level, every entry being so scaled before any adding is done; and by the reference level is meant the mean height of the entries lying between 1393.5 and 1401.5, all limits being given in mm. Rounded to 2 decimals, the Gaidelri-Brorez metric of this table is 5.83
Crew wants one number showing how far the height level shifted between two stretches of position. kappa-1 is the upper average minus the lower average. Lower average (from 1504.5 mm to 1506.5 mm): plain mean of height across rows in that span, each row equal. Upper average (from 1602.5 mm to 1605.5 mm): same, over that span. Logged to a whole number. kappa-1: 18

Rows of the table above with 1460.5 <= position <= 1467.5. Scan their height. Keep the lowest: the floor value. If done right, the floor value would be 131.2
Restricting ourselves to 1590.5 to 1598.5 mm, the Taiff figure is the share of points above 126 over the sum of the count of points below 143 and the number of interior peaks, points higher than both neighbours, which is 0.33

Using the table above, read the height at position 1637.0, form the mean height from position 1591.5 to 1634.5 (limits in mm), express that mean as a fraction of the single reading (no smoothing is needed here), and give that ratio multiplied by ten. 11.3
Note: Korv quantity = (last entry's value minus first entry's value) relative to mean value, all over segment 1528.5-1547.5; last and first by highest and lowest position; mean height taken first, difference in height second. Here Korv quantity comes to -0.071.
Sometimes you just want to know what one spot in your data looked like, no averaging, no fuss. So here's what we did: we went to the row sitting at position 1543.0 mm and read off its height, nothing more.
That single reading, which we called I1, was 150.8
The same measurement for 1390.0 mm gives 107.2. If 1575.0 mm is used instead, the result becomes 118.7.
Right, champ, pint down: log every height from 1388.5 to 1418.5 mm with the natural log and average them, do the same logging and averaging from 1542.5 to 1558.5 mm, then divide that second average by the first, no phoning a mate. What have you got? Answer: 1.06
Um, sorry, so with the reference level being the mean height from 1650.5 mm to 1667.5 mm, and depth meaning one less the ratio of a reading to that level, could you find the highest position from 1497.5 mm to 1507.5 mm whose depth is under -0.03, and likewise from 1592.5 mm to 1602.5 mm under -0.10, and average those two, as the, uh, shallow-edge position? 1554.5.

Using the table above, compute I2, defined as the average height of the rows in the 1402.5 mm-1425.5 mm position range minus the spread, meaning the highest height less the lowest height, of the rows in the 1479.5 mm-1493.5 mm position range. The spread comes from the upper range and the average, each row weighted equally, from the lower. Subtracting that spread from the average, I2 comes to 91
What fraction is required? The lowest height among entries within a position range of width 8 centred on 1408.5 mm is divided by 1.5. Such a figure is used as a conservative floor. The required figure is 73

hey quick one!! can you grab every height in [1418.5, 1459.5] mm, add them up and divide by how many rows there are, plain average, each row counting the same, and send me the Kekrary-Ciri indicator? 124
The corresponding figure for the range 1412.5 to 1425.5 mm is 119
